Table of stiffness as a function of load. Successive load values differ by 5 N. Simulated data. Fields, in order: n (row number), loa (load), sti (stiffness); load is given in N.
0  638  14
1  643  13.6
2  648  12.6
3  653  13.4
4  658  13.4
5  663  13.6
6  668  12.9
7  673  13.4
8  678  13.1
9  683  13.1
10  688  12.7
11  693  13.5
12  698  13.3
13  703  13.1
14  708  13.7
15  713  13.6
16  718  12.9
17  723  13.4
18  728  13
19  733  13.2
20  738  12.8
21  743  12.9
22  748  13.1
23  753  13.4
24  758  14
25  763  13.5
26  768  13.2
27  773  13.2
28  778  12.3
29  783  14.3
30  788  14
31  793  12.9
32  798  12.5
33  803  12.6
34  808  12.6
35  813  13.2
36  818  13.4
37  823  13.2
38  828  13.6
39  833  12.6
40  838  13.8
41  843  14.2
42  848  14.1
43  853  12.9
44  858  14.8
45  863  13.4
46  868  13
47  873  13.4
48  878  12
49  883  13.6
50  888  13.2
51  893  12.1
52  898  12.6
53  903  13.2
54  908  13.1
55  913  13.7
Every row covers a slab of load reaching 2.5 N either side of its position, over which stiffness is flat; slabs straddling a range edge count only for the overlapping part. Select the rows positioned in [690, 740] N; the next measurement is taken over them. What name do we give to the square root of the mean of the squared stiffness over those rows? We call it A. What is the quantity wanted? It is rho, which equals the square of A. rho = 176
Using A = 13.3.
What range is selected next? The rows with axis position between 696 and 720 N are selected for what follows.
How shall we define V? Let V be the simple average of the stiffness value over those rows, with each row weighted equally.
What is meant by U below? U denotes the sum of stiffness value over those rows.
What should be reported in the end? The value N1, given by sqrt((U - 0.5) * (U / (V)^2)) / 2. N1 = 2.5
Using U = 67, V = 13.3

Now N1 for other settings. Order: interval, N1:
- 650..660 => 1.0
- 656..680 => 2.5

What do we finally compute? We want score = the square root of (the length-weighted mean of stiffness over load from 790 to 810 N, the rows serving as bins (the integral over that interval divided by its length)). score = 3.56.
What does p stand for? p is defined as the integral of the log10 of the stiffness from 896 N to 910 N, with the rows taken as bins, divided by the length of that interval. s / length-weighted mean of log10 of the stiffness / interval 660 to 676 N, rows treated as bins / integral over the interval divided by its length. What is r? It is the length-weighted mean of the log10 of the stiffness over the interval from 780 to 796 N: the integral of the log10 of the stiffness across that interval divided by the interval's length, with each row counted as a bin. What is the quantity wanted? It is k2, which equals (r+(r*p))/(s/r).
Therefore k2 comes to 2.42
